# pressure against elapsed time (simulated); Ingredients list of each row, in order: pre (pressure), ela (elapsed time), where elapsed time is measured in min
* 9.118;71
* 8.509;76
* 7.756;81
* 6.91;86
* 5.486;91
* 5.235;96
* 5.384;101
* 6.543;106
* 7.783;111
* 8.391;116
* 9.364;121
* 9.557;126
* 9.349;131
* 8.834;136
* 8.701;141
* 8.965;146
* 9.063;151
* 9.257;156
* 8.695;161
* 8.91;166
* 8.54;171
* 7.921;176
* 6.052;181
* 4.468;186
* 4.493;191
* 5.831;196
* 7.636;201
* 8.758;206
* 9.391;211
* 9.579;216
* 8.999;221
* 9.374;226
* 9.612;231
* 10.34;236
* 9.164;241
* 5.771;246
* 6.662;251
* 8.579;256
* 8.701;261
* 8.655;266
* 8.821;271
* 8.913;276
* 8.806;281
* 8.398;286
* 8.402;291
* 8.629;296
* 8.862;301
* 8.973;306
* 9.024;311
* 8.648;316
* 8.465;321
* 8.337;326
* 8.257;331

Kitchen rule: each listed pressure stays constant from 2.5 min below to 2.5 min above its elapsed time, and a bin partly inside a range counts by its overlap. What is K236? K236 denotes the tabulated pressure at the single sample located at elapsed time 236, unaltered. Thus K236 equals 10.34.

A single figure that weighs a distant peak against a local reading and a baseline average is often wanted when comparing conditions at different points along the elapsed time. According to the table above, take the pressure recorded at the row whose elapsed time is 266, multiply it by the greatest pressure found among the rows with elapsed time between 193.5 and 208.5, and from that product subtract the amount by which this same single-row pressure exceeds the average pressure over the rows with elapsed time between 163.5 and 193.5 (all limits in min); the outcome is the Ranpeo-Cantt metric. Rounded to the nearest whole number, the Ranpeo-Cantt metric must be 74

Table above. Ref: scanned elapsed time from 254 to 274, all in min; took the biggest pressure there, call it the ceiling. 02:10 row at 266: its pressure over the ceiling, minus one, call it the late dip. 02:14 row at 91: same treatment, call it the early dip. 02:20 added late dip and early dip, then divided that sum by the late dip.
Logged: 21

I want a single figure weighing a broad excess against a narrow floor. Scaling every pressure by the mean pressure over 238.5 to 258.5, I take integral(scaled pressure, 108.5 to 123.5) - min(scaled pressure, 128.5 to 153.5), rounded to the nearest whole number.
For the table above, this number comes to 16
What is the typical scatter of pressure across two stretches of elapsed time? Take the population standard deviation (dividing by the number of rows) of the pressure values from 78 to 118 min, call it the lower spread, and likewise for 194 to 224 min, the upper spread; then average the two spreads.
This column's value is 1.22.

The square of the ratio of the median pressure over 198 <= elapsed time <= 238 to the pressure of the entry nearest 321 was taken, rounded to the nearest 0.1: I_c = 1.2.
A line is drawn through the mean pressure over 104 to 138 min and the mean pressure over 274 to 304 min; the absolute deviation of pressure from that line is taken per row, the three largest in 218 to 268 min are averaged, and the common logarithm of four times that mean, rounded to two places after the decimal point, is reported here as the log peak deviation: 0.94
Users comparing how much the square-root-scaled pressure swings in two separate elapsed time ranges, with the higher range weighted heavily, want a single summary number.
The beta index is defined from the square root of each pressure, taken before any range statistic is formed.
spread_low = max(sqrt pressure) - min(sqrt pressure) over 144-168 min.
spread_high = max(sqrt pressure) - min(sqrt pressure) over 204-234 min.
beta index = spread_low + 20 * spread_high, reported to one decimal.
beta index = 2.9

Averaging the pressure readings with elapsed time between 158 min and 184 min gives 8.0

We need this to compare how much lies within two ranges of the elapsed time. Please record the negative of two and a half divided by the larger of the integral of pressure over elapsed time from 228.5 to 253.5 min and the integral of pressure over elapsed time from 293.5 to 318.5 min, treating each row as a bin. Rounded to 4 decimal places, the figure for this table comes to -0.0113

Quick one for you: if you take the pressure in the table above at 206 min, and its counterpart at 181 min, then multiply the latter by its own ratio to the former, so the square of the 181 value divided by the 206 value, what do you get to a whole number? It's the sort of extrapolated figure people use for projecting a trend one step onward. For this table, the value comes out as 4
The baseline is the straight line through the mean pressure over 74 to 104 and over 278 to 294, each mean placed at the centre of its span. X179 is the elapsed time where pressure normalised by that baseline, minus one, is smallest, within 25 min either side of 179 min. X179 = 191 min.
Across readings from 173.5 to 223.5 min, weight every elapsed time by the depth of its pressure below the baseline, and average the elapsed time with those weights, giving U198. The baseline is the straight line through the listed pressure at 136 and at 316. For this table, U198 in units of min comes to 185.7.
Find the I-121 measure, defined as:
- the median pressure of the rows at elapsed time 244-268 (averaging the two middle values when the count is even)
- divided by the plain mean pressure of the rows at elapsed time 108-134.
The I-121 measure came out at 0.97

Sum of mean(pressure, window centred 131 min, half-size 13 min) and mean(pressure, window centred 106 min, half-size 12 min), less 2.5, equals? 13.3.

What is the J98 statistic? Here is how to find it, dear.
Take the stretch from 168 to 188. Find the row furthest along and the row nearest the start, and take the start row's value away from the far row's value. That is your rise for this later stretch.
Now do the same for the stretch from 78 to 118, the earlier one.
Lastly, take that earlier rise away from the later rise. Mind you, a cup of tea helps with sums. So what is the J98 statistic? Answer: -5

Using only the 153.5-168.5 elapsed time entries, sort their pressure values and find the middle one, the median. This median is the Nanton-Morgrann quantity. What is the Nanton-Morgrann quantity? 8.91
